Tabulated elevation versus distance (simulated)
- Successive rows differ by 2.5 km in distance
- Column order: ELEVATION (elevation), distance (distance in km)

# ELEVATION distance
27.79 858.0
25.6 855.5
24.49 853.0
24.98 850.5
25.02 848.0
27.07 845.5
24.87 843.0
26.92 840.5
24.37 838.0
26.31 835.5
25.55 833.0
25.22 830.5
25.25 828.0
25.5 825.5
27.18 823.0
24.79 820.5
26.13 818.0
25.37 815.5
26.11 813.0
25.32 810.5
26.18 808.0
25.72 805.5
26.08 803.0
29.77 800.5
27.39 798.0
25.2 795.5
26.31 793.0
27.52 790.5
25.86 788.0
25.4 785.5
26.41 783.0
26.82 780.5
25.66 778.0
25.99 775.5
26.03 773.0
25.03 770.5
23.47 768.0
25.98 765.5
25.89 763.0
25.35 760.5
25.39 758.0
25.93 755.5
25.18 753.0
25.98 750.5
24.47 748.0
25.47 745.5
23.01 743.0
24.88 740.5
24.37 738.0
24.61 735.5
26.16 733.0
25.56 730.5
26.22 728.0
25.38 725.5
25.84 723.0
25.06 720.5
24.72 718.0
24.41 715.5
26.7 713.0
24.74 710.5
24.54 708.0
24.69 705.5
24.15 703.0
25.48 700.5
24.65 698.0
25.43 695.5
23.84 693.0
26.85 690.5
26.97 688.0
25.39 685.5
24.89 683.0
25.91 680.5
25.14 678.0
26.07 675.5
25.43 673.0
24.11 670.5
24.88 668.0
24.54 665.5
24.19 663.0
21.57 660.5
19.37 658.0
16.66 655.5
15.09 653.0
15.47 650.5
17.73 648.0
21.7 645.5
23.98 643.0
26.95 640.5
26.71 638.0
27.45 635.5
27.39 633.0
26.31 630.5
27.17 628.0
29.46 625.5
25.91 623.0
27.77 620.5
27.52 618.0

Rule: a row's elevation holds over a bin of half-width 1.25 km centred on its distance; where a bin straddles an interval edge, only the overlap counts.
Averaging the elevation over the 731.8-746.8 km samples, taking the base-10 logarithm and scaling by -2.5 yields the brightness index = -3.48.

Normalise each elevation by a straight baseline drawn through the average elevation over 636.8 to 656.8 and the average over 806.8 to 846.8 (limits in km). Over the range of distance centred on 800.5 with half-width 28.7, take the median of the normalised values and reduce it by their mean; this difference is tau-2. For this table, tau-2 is -0.007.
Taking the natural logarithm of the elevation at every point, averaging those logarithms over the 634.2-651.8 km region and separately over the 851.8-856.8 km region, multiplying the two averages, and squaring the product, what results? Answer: 100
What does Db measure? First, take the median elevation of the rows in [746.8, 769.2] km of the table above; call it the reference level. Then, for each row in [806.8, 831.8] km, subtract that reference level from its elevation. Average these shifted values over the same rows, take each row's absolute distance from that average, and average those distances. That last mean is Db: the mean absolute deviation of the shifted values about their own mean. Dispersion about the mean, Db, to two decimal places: 0.56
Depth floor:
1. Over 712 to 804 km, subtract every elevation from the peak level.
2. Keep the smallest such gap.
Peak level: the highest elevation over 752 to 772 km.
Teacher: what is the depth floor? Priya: -3.8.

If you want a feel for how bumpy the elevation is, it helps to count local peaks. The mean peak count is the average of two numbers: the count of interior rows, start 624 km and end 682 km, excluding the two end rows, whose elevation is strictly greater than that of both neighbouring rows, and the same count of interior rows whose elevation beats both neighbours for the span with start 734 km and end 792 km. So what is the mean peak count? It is 5.50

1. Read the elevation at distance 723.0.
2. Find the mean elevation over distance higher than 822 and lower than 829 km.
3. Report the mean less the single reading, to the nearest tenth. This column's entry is 0.1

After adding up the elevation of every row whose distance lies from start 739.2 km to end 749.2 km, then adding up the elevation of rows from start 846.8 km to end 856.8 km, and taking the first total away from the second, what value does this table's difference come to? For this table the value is 2.3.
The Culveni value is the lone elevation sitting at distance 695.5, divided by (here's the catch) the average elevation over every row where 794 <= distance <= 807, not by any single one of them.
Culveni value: 0.95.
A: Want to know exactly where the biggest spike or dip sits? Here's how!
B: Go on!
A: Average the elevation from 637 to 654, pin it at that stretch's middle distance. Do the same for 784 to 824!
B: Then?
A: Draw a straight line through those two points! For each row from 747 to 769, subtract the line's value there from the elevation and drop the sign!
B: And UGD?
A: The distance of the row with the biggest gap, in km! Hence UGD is 768.0 km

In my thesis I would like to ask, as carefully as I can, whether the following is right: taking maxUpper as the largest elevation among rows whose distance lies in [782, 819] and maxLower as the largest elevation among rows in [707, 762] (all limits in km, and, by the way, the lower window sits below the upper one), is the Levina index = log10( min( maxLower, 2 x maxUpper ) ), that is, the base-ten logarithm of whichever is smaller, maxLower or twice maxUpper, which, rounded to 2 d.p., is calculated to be 1.43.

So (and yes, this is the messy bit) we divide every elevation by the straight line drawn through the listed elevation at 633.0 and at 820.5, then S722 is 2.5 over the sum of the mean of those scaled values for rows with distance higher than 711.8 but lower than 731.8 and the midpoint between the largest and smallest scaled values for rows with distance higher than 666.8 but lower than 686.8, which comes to 1.31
